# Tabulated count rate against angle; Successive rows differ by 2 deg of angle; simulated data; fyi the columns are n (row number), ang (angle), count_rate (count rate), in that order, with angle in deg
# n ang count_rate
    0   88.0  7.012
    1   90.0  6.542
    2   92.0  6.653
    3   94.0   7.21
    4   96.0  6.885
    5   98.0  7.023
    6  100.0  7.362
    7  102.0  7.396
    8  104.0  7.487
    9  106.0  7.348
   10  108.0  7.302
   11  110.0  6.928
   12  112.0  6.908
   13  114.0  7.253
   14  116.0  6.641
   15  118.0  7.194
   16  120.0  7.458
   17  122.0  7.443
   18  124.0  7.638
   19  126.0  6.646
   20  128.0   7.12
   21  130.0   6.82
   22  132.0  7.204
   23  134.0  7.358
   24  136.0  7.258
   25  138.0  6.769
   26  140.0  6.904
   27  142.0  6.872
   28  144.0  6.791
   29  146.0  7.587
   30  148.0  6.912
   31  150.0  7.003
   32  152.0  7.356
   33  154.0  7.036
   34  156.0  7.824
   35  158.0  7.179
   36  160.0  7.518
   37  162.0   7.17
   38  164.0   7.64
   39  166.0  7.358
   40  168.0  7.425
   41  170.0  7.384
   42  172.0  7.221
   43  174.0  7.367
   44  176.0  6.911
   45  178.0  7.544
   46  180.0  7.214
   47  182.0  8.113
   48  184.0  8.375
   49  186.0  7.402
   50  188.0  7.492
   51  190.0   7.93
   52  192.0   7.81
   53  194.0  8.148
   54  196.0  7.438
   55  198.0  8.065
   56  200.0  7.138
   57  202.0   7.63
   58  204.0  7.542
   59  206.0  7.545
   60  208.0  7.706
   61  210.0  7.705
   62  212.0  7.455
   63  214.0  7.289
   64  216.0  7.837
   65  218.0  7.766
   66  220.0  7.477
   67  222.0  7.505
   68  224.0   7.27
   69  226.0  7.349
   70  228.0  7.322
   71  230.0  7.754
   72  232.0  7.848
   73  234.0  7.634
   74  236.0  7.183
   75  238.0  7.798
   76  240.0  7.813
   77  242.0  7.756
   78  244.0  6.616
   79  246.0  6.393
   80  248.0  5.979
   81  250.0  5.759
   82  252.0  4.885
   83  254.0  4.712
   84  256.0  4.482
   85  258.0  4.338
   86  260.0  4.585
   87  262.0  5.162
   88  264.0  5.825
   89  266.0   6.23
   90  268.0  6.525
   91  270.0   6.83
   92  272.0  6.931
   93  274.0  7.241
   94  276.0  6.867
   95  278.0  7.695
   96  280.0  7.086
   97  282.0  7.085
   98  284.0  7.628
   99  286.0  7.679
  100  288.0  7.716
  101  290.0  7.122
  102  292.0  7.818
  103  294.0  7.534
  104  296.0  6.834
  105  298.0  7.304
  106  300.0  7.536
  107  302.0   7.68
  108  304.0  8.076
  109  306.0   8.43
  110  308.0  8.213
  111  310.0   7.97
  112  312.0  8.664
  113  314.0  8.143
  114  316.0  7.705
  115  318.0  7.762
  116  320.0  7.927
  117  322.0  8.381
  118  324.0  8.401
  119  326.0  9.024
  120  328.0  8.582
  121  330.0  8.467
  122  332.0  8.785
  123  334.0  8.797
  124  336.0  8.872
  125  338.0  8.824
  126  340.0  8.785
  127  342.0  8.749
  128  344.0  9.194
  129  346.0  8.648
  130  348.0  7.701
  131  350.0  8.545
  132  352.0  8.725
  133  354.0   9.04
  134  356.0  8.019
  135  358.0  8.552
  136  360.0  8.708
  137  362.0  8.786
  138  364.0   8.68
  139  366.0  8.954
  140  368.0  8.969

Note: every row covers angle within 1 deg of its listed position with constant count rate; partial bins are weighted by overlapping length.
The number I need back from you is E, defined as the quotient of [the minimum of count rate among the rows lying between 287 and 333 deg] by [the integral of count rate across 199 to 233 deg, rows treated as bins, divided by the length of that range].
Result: 0.91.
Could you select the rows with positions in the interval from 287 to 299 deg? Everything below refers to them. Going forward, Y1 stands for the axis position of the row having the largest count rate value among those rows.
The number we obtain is 292.0 deg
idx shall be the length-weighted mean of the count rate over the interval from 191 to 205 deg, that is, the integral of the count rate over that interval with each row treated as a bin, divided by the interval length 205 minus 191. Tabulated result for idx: 7.7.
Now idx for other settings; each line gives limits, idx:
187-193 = 7.7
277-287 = 7.4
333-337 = 8.8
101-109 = 7.4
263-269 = 6.2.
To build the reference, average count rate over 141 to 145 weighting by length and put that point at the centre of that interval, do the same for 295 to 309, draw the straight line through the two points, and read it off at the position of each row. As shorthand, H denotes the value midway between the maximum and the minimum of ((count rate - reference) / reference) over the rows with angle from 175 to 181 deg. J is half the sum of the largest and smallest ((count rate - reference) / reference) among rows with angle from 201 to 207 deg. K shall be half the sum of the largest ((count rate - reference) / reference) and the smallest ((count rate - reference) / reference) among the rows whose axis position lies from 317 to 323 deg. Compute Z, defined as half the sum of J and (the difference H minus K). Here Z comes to 0.03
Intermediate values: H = 0.029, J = 0.06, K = 0.031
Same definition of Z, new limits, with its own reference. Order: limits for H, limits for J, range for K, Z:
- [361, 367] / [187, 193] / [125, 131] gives 0.08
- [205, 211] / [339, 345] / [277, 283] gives 0.11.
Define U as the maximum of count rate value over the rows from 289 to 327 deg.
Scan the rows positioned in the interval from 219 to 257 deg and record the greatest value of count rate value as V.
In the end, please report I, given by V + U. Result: 16.9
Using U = 9.024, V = 7.848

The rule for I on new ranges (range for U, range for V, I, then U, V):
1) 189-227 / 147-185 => 16.5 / 8.148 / 8.375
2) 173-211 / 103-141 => 16.0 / 8.375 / 7.638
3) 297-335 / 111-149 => 16.7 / 9.024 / 7.638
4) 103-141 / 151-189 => 16.0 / 7.638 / 8.375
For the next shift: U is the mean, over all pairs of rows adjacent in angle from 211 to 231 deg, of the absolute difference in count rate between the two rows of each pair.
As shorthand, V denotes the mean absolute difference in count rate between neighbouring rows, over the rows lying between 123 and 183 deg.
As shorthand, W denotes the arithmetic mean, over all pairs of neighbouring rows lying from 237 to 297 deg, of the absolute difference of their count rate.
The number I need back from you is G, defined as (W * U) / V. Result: 0.21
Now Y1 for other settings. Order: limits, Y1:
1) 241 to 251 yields 242.0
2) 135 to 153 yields 146.0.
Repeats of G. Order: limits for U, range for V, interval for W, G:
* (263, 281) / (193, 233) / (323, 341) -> 0.31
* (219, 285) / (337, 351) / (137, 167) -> 0.27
